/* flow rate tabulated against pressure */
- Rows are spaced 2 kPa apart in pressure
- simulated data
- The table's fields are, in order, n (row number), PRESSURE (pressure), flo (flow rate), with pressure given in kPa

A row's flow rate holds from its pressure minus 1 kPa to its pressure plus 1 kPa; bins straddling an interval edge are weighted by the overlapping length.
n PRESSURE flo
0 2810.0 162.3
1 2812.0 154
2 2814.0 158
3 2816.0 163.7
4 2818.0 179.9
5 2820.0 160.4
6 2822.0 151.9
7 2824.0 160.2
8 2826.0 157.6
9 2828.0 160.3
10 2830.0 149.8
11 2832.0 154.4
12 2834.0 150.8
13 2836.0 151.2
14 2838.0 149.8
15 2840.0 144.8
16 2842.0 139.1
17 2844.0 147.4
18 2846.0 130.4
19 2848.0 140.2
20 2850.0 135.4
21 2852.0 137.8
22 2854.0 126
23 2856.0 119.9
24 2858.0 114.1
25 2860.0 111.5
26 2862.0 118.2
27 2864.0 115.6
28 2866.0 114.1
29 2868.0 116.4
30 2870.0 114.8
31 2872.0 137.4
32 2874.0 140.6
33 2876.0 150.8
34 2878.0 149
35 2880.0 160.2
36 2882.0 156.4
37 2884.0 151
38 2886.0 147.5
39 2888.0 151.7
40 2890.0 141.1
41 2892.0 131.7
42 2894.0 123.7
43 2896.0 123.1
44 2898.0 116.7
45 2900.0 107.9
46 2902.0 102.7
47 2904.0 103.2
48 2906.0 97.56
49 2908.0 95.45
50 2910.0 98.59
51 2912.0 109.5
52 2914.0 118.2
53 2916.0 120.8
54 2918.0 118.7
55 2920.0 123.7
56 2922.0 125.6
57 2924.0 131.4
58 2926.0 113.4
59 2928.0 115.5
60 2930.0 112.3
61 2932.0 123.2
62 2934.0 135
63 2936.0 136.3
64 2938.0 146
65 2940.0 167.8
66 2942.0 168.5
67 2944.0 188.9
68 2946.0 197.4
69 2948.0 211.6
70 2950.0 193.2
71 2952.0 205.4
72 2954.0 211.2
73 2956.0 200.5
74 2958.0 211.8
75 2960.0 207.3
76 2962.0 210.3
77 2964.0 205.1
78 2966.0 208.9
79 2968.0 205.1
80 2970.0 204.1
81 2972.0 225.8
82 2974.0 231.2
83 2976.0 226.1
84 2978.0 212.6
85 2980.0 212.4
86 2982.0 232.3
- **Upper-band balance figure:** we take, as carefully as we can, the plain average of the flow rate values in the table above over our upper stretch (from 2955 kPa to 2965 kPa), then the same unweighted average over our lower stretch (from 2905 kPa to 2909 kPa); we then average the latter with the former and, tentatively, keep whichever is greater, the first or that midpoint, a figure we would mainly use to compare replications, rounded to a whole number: 207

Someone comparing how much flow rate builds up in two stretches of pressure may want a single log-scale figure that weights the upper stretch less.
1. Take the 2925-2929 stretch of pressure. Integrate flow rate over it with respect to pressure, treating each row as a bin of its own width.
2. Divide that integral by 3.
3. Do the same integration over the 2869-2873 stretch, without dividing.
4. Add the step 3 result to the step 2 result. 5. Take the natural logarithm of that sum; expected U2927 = 6.49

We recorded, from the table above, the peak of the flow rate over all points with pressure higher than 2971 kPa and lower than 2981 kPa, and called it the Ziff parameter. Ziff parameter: 231.2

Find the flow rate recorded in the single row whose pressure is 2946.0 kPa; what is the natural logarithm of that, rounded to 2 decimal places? 5.29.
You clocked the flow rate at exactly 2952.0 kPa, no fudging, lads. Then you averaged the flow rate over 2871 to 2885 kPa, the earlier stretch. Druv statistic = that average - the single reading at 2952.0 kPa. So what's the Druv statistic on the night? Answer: -56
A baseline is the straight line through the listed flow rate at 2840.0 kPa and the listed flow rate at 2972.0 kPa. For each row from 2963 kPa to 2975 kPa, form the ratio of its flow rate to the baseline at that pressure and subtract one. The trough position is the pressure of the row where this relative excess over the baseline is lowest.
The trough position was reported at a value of 2970.0 kPa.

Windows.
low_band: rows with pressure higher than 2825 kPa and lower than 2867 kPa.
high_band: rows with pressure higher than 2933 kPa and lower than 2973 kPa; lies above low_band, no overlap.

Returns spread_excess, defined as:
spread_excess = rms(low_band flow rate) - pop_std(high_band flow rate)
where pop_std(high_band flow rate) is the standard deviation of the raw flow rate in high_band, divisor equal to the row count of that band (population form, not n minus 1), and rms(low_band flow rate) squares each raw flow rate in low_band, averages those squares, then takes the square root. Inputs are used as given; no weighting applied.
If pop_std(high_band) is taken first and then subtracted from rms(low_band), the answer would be 111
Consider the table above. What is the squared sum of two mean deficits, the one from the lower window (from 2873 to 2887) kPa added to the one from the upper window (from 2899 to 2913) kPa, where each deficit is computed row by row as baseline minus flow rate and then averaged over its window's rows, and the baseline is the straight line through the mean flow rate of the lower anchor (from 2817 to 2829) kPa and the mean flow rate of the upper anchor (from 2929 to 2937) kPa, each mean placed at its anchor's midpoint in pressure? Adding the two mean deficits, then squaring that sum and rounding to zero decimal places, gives 674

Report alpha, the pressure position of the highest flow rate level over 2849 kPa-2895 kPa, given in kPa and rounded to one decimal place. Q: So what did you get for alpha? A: 2880.0 kPa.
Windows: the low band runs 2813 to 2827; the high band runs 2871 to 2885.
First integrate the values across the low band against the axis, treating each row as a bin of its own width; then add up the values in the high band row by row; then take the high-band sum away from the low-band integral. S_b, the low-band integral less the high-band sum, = 1218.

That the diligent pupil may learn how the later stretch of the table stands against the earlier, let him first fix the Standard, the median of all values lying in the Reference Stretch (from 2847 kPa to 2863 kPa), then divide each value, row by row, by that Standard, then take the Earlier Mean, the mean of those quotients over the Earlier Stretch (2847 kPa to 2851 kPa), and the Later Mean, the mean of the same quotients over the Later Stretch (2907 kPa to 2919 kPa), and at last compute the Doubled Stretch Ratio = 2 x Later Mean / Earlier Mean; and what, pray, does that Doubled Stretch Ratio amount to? 1.60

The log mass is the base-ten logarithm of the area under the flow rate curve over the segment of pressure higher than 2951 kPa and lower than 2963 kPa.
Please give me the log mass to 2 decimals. 3.40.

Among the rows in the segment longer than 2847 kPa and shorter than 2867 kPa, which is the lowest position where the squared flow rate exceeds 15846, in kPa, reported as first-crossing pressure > 2848.0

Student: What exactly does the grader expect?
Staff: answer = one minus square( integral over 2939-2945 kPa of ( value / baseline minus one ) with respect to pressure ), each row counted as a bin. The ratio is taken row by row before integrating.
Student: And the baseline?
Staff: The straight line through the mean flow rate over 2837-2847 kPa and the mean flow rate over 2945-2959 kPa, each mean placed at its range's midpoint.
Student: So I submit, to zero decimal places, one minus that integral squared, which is 0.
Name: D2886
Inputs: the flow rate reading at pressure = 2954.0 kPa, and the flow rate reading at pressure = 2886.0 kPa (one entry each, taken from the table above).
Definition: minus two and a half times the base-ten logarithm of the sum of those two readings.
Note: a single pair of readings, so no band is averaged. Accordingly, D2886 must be -6.4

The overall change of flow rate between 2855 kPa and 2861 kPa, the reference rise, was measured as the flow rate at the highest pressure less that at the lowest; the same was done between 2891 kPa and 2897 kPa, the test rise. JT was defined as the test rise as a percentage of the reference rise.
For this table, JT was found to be 102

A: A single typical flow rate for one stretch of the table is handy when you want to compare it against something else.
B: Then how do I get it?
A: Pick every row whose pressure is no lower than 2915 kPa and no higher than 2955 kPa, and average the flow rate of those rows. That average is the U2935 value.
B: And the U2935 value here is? 152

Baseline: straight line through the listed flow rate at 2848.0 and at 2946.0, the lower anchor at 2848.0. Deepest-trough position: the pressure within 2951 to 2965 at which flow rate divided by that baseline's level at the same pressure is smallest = 2964.0 kPa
